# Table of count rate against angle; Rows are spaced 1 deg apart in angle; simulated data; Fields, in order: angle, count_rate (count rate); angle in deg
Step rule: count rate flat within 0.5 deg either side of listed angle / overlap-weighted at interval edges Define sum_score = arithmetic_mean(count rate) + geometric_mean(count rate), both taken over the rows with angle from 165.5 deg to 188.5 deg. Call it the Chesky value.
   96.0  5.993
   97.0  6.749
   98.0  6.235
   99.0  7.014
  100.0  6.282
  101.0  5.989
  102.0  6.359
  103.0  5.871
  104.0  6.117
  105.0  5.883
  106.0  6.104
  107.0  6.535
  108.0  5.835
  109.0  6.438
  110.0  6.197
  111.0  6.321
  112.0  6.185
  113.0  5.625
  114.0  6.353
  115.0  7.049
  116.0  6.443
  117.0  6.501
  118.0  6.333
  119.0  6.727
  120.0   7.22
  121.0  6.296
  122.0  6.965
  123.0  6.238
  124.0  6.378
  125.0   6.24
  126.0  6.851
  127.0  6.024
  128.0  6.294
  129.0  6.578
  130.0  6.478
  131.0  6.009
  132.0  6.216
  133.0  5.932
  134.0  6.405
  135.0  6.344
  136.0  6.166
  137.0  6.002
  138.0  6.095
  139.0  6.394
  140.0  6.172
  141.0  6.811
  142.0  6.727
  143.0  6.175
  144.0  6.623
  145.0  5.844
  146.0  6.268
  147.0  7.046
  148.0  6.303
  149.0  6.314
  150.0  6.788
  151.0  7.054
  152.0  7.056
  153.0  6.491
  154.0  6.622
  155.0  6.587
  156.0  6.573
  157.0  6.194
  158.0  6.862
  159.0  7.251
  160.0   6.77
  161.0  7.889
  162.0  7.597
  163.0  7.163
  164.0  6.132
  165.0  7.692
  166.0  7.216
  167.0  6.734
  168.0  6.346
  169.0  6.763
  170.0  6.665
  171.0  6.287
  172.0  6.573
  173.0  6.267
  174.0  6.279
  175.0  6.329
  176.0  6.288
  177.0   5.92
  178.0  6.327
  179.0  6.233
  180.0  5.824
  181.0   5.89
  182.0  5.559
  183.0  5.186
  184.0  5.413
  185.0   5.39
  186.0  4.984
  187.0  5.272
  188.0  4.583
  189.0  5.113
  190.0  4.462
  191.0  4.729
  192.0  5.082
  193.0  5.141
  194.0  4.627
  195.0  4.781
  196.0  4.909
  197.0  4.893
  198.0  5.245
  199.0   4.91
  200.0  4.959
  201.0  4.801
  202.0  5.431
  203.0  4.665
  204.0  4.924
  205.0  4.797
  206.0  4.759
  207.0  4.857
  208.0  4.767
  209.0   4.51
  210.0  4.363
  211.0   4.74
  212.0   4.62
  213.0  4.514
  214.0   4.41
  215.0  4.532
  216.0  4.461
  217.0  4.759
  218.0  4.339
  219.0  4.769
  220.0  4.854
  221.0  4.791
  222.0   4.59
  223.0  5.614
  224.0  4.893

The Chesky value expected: 12.0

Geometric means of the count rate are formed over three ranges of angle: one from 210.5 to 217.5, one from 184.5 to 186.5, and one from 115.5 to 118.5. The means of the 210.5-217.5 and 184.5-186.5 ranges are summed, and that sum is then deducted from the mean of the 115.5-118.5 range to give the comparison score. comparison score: -3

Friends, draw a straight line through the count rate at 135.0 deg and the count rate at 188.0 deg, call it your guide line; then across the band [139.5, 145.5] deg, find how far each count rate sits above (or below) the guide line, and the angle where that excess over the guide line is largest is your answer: 141.0 deg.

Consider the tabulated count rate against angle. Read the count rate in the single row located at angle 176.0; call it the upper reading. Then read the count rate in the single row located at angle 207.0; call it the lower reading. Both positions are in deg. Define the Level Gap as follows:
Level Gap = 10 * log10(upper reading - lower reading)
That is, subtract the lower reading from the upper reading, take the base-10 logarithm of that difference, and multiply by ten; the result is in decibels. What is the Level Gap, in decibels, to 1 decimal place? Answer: 1.6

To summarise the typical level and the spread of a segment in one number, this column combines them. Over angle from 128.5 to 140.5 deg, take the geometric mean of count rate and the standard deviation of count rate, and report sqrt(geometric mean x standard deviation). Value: 1.1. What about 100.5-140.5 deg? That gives 1.4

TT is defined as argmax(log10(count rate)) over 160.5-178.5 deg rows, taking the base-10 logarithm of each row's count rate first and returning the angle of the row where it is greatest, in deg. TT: 161.0 deg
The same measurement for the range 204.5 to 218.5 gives 207.0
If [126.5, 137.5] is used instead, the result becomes 129.0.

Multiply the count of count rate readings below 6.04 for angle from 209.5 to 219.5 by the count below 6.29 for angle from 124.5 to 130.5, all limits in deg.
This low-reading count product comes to 20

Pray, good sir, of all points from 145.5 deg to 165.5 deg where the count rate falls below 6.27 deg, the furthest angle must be 164.0 deg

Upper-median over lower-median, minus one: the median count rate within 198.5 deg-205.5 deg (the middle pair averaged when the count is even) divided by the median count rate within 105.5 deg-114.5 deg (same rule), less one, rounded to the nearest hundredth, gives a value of -0.21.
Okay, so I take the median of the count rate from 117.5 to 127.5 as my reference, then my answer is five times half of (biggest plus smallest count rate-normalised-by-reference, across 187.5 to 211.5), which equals 3.85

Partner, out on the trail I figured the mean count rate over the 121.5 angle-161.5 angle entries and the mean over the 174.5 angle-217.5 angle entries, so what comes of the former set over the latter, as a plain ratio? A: 1.28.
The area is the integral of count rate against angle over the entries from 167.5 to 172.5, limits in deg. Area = 32.6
